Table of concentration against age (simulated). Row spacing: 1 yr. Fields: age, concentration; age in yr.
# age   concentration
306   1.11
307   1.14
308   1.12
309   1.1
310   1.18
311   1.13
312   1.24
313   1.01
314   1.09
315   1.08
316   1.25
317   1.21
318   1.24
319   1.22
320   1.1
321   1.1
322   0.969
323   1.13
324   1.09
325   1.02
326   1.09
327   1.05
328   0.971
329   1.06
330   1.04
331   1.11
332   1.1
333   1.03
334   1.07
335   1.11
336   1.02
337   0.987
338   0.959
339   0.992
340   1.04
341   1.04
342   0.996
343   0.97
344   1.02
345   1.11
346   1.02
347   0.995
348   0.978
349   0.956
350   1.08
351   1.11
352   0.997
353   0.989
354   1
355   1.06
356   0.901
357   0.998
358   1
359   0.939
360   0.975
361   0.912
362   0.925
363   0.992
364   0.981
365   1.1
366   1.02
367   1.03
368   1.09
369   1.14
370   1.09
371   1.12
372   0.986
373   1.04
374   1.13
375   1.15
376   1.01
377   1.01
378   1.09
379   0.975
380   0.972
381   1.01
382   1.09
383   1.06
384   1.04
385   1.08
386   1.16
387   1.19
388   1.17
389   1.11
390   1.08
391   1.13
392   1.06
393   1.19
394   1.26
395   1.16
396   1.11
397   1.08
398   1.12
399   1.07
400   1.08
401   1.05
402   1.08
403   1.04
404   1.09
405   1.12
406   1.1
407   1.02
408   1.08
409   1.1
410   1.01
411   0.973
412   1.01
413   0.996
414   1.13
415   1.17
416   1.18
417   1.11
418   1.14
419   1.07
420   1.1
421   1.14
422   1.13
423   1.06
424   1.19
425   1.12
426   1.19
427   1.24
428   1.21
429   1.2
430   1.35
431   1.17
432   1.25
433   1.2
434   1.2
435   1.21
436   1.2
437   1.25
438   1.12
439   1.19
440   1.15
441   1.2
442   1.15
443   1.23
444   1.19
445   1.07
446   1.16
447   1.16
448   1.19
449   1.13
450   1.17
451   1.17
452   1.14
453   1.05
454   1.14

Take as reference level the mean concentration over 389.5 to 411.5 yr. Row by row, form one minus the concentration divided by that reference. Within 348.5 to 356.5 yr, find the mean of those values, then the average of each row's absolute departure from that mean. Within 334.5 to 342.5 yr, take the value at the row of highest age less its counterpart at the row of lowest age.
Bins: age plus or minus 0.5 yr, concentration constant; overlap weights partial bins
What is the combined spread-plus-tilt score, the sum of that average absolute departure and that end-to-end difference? 0.15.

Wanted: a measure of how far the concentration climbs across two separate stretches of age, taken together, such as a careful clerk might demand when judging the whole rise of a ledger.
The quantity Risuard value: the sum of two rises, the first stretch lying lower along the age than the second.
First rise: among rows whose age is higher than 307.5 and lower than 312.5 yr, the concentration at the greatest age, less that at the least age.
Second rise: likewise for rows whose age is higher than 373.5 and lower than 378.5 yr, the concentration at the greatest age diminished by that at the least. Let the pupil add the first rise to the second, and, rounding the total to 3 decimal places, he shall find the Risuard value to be 0.080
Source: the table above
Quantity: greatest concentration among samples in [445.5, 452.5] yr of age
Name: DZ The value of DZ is 1.19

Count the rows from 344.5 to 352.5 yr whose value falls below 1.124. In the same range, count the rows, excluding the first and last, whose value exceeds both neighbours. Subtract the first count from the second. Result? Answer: -7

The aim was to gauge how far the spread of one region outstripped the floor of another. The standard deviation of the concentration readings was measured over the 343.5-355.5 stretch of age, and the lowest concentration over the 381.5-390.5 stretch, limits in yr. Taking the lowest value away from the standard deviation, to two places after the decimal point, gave -0.99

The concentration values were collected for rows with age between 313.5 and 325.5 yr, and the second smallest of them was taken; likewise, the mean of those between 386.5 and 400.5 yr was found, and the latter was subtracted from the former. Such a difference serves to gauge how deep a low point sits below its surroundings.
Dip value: -0.11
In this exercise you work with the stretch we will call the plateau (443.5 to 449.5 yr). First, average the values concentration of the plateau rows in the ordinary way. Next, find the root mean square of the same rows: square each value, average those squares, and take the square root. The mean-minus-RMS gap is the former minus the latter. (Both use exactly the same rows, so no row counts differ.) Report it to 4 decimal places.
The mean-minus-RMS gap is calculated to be -0.0007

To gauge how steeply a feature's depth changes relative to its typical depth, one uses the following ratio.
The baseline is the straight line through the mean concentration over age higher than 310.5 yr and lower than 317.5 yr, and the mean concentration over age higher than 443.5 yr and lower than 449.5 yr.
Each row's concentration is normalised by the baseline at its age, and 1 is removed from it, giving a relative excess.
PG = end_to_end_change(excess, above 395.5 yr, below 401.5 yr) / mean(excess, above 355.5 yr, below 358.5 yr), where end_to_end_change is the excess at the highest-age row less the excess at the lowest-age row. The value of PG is 0.3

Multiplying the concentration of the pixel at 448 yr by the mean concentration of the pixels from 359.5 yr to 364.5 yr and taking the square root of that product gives 1.07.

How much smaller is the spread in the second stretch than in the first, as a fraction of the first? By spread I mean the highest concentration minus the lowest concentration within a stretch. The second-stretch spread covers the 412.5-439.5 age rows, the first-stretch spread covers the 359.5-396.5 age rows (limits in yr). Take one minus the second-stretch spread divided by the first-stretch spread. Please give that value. -0.02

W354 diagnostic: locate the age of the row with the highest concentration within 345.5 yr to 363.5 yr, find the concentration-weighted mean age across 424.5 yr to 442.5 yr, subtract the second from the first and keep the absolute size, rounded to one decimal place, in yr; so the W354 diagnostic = 82.5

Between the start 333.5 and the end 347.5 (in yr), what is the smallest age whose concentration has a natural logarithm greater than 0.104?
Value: 335 yr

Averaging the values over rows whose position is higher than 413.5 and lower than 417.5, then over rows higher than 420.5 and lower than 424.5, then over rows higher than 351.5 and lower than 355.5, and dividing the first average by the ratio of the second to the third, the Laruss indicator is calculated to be 1.027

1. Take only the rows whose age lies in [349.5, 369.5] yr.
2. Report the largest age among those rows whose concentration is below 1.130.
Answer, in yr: 368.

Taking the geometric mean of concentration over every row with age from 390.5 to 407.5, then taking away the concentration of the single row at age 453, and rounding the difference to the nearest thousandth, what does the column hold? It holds 0.052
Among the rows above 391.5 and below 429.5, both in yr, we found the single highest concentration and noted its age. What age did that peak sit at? 394 yr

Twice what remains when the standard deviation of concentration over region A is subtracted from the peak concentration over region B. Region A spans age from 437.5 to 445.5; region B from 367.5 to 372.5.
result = 2.18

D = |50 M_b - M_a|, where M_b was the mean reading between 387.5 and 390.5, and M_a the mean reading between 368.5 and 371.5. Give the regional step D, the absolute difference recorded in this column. 54.9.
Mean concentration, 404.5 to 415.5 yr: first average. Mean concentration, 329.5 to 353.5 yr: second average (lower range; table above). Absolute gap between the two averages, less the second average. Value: -1.00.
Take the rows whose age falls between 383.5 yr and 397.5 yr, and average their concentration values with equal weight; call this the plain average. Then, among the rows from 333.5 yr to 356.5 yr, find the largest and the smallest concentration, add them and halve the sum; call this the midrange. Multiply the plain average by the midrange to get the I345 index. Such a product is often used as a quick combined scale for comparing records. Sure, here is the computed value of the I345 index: 1.14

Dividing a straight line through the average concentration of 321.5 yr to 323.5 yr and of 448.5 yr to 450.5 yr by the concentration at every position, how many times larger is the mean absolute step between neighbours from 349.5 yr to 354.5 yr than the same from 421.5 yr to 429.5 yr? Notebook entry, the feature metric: 0.74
